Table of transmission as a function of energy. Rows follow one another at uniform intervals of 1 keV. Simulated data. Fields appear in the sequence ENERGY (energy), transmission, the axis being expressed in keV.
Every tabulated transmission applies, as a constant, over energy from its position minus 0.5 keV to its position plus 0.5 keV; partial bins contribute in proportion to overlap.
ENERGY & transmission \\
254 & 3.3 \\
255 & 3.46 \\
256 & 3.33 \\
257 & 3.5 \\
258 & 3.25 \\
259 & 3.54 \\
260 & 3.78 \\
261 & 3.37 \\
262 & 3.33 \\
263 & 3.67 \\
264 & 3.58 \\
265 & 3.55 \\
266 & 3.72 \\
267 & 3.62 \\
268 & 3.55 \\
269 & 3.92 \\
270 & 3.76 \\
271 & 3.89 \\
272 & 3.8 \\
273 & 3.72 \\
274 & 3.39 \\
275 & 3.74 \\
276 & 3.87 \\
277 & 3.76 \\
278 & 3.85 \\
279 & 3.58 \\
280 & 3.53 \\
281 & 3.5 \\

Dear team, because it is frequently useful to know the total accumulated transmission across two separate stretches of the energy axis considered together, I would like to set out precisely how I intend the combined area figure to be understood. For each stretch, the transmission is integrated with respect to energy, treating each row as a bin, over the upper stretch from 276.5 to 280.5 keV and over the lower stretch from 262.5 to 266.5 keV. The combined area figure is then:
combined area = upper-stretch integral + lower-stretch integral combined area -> 29.2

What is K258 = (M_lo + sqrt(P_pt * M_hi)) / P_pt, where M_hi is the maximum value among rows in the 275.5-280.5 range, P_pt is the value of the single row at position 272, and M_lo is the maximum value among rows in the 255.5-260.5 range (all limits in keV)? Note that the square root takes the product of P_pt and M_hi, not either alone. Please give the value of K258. 2.00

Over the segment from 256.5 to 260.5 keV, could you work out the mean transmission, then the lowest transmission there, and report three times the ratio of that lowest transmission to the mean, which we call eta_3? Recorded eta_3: 2.77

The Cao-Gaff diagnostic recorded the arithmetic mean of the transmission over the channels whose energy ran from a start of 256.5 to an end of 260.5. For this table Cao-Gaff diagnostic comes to 3.52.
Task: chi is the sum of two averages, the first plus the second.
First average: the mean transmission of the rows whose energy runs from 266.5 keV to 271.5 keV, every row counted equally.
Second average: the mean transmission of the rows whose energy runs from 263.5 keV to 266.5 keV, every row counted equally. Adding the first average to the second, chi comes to 7.36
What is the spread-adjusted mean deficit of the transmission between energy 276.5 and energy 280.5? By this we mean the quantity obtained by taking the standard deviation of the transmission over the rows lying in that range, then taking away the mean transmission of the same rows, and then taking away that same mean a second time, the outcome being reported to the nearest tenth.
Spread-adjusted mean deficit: -7.2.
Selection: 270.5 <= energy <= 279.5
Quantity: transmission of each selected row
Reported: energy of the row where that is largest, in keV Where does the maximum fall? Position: 271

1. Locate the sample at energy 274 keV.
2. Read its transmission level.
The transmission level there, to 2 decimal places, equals 3.39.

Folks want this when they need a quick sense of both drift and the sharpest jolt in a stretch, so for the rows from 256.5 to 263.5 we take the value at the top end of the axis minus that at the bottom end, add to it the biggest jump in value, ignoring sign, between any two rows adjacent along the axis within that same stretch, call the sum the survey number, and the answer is 0.6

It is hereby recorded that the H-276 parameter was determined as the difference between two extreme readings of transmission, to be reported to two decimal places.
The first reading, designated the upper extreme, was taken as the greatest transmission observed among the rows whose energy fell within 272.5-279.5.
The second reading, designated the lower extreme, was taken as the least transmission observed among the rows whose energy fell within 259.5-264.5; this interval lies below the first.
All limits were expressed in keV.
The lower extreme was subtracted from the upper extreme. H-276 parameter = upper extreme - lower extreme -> 0.54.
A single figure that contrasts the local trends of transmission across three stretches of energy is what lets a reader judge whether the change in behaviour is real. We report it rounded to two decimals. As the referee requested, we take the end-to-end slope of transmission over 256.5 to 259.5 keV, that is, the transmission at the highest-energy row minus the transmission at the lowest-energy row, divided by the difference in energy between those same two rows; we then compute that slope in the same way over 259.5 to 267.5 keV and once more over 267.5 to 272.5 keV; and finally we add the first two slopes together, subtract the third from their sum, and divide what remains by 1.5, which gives -0.04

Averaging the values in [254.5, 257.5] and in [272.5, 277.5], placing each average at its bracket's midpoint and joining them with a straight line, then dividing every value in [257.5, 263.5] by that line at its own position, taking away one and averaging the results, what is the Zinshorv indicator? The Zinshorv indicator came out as 0.00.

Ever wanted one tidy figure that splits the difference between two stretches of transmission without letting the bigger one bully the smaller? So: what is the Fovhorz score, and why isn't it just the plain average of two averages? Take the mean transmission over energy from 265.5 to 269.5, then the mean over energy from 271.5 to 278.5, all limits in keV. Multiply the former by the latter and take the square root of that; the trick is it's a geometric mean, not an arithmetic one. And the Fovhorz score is 3.72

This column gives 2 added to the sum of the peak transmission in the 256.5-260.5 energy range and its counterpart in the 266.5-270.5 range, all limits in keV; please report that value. 9.70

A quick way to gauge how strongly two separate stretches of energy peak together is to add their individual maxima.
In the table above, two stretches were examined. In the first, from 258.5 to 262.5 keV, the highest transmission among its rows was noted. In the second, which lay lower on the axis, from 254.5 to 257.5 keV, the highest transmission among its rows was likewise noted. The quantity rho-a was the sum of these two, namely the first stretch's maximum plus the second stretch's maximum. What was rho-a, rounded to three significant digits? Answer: 7.28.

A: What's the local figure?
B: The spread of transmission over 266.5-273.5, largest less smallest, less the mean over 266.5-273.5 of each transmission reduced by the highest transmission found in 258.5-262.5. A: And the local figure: 0.40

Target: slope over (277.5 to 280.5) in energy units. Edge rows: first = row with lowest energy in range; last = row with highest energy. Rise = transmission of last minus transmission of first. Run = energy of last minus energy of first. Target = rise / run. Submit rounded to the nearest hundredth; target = -0.16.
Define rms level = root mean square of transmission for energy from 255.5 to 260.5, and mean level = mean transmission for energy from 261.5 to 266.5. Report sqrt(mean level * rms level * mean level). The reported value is 6.66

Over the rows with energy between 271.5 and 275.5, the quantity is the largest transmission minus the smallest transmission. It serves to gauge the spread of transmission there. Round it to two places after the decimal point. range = 0.41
